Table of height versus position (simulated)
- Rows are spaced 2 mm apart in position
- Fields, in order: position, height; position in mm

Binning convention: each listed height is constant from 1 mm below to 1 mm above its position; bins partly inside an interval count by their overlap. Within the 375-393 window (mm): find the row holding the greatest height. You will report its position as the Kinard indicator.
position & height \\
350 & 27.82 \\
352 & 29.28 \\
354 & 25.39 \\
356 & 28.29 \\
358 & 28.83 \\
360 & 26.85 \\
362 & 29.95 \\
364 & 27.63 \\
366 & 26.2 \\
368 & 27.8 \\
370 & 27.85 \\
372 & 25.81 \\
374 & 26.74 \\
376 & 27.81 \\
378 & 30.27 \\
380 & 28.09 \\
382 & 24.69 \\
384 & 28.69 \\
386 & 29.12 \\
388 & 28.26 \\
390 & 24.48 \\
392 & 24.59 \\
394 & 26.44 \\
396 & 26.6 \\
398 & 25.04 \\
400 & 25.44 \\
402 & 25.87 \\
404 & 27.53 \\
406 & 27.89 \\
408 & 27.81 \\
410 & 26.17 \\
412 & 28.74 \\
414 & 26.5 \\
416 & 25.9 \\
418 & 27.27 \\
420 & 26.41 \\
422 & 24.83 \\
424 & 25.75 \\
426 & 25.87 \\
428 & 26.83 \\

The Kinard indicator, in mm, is 378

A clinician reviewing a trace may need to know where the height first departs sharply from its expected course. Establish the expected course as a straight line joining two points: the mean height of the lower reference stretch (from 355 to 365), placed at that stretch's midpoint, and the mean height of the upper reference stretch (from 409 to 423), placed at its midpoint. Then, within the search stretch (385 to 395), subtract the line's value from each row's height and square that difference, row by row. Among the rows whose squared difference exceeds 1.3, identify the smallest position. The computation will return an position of 386 mm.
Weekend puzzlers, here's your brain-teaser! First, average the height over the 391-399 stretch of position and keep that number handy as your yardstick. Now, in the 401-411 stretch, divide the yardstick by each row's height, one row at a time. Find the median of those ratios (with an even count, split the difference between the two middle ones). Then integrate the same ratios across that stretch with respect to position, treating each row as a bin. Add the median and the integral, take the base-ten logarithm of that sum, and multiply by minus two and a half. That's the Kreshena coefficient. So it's -2.55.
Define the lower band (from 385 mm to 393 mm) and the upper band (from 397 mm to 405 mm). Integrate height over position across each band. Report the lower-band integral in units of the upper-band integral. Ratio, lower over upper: 1.02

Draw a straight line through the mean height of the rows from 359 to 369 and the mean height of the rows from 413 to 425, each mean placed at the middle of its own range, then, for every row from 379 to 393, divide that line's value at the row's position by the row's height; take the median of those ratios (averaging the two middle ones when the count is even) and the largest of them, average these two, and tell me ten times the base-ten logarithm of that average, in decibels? 0.15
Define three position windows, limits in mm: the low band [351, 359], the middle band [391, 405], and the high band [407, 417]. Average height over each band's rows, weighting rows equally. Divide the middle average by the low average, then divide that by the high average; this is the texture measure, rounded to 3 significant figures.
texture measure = 0.0343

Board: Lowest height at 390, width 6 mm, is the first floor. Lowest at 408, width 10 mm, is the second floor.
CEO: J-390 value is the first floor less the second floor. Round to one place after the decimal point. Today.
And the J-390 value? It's -1.7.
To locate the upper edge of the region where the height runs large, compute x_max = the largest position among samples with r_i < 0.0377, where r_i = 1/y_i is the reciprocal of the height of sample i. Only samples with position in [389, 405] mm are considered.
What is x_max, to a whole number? 404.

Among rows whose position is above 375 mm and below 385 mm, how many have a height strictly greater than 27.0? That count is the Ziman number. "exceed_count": 4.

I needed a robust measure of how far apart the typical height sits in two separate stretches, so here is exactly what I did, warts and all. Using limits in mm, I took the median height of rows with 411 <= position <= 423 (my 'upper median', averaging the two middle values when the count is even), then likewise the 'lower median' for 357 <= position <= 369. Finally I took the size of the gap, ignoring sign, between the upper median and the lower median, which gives 1.26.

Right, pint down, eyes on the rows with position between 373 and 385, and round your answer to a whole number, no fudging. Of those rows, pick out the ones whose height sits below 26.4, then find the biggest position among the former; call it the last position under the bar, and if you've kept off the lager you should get 382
